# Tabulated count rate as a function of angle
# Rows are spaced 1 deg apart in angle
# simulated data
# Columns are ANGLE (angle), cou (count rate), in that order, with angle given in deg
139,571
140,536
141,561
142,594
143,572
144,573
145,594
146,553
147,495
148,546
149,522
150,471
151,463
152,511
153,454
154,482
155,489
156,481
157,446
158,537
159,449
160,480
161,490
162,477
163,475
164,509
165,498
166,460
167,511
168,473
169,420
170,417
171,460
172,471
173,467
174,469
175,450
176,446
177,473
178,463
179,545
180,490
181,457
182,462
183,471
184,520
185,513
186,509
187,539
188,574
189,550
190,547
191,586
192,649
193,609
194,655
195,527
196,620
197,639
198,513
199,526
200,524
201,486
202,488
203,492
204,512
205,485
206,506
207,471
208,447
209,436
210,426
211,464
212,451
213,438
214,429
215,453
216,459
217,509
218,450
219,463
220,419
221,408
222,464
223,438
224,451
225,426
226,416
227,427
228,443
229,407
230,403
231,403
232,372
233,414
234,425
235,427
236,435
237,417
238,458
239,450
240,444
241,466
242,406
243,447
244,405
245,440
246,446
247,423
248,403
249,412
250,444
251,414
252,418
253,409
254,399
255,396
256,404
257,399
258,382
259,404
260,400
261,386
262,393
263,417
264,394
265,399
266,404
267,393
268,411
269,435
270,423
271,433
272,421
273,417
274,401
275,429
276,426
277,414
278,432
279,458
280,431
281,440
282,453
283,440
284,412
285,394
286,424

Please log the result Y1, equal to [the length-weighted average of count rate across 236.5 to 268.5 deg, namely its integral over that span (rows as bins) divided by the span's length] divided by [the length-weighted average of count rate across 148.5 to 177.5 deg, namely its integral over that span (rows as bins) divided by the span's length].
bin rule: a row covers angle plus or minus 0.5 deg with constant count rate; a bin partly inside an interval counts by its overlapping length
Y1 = 0.88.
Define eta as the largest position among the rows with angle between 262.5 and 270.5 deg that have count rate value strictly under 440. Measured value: 270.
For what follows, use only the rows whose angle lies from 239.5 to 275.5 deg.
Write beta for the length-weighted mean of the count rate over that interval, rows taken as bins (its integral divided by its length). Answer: 414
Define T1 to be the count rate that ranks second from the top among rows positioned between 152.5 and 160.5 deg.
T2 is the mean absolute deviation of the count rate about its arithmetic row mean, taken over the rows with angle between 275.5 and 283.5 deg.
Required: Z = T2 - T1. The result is -478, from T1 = 489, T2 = 11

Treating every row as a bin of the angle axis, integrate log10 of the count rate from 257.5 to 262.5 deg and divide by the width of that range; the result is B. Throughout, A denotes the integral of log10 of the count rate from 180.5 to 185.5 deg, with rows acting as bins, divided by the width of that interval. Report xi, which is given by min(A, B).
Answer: 2.59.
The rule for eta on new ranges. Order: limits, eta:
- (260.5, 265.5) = 265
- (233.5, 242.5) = 242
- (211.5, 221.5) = 221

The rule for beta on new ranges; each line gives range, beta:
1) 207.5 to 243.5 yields 436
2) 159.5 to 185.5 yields 476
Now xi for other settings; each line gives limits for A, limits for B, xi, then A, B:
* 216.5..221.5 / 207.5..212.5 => 2.65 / 2.652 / 2.648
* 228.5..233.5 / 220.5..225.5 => 2.60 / 2.602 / 2.640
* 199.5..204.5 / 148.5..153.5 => 2.68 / 2.699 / 2.684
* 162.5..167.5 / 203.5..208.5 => 2.68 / 2.690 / 2.684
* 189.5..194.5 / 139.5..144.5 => 2.75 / 2.784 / 2.753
